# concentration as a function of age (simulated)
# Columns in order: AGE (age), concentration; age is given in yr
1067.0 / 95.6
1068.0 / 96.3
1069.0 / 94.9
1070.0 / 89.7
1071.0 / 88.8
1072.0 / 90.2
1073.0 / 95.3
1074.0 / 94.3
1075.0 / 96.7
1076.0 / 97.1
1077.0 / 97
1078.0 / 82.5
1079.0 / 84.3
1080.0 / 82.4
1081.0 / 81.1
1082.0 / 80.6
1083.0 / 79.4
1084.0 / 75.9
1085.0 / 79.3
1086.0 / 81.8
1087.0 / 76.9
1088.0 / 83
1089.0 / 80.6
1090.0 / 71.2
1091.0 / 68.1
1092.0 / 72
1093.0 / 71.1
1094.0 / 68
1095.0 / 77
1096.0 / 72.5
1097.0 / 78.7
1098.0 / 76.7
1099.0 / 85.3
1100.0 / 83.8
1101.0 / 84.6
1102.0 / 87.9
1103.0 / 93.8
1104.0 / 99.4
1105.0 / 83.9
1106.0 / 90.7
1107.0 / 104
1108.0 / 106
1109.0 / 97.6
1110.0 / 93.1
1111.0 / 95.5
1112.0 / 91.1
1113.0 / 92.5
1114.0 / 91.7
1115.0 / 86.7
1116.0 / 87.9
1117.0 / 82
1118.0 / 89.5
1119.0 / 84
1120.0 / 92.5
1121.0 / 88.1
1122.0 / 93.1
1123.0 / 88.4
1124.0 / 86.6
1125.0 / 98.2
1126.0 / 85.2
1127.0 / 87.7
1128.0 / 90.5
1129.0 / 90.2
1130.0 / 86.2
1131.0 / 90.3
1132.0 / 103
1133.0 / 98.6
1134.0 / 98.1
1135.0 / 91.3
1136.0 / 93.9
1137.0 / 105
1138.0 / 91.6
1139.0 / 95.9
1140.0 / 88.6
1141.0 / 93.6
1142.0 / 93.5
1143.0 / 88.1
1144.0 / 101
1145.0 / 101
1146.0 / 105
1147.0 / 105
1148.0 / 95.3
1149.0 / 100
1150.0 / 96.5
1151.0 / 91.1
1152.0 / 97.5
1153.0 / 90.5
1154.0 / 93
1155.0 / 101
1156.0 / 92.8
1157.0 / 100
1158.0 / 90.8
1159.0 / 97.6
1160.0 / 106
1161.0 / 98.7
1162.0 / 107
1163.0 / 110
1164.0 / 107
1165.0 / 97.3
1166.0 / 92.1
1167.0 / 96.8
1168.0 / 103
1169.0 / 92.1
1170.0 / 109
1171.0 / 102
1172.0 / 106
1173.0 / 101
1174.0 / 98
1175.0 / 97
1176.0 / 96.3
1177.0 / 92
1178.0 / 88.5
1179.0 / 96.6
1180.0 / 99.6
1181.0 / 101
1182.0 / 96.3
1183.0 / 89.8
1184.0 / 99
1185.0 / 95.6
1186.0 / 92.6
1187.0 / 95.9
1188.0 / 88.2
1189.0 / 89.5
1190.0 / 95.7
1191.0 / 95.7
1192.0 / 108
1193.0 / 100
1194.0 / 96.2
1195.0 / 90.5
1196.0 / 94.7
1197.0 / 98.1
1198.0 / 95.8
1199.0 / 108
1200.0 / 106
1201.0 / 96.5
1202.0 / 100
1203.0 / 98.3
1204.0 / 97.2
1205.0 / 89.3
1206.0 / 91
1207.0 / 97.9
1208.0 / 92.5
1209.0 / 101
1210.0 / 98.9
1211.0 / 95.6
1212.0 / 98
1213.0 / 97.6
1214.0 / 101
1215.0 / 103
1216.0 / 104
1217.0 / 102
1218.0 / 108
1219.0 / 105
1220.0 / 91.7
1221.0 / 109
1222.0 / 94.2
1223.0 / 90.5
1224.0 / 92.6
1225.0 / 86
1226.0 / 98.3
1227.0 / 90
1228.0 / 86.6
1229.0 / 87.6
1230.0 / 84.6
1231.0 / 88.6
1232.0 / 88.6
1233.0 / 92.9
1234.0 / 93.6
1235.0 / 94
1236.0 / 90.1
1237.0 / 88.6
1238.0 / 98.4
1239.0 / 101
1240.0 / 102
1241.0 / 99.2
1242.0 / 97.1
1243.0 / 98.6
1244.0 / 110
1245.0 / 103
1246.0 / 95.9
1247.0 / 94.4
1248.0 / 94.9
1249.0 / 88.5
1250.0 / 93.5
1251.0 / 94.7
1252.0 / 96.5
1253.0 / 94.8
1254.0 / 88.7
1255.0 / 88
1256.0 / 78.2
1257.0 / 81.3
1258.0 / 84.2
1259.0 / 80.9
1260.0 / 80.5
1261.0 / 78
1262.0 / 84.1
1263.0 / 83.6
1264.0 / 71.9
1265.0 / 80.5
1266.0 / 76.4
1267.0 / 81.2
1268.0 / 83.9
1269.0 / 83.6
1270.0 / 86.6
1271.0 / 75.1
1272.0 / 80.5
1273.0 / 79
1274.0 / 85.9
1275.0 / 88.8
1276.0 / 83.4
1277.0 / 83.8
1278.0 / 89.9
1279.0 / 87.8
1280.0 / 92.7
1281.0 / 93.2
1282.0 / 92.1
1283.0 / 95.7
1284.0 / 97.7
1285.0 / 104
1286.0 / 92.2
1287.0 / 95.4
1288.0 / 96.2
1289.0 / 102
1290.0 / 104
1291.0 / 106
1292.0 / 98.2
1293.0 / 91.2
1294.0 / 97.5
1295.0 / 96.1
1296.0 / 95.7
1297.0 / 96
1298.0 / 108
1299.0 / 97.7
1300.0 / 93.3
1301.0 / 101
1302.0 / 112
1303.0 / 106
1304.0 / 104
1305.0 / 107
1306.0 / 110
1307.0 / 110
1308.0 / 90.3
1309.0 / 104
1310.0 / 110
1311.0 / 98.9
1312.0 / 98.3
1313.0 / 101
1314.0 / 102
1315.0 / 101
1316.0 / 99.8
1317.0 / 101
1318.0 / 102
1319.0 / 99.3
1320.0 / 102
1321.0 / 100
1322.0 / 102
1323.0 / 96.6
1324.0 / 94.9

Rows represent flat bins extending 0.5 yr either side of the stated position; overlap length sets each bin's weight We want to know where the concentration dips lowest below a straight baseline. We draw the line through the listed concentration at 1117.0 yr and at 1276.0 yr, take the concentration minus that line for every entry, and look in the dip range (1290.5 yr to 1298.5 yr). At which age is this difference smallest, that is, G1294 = 1293.0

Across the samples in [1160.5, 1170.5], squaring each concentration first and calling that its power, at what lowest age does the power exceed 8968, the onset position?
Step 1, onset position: 1161.0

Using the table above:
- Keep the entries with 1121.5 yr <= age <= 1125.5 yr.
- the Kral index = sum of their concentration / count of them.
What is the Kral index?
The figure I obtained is 92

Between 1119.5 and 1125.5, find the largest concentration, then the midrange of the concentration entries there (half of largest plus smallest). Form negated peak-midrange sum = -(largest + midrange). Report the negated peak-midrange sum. -191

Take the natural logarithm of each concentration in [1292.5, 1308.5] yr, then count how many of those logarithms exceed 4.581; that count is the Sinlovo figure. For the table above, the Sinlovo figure 9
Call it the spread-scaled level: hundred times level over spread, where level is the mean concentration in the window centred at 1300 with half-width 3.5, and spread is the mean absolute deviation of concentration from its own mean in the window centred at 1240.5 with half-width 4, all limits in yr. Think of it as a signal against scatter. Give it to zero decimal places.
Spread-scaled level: 2736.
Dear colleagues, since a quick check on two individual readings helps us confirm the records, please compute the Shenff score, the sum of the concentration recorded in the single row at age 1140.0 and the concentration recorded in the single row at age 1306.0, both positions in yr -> 199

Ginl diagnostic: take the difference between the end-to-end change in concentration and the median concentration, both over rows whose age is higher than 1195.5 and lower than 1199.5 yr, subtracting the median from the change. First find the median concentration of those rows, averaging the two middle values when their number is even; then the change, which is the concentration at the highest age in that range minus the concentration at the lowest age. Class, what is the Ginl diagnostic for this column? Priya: -84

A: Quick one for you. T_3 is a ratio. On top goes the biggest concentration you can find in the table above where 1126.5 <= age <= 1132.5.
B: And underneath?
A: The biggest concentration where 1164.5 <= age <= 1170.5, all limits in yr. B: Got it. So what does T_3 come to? 0.94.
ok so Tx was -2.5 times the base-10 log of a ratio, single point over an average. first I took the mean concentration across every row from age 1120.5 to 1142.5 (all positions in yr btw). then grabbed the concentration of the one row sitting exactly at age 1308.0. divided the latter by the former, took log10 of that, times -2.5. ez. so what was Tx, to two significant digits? 0.028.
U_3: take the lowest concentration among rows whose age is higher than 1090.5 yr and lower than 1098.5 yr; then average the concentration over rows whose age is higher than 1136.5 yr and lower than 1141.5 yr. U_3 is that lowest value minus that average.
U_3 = -27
